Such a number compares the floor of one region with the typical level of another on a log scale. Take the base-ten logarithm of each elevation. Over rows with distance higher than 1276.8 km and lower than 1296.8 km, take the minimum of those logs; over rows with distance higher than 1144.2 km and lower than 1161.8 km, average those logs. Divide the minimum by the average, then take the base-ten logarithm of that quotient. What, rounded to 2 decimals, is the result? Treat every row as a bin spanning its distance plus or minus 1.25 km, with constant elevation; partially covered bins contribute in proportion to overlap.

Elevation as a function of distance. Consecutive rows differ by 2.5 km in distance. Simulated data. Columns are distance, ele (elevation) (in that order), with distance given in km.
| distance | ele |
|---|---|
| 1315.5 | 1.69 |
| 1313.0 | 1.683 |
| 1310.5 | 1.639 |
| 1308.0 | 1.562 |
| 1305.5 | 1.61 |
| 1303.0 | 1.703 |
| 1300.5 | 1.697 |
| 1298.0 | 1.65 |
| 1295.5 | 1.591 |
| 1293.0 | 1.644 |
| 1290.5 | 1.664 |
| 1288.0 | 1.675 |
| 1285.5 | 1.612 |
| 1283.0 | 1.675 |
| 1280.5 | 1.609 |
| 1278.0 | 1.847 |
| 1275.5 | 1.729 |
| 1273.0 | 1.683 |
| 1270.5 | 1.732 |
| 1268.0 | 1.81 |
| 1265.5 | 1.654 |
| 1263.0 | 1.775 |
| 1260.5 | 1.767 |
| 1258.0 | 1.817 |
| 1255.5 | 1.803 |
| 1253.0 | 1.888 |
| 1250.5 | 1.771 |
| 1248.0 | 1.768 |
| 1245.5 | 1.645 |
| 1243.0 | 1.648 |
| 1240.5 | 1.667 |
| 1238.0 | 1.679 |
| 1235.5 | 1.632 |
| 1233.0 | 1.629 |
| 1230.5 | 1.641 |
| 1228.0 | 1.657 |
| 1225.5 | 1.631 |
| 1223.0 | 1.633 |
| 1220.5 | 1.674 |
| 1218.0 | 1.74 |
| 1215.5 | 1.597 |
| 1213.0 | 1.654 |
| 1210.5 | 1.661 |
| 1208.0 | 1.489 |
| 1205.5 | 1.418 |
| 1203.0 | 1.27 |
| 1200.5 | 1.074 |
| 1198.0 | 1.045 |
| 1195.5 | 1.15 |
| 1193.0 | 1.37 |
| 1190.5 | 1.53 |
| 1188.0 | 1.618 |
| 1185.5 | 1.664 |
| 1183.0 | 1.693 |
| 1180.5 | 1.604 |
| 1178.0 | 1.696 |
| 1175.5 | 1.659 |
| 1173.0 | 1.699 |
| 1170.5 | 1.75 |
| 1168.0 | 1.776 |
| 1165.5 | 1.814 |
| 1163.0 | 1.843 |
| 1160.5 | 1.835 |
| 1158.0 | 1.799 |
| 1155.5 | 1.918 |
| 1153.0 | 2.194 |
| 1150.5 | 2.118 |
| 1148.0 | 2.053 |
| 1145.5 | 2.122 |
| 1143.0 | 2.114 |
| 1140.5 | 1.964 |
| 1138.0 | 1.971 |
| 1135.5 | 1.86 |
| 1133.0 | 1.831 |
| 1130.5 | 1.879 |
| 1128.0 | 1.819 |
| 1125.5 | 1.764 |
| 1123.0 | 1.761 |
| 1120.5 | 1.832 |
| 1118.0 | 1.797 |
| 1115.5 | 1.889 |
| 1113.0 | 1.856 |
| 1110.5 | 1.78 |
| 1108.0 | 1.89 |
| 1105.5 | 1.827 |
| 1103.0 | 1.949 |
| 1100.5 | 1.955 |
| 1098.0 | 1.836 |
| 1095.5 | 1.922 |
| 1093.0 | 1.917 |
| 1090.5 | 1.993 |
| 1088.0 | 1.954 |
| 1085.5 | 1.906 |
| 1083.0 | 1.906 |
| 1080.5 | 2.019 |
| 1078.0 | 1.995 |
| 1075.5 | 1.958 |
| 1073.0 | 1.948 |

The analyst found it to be -0.17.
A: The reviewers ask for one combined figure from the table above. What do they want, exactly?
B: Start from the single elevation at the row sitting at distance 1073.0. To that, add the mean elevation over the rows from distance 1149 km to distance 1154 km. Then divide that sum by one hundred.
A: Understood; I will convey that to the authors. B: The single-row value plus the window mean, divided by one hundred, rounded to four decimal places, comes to 0.0410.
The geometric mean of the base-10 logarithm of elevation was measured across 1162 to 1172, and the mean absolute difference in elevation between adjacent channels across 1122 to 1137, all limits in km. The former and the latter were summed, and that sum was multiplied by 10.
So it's 2.93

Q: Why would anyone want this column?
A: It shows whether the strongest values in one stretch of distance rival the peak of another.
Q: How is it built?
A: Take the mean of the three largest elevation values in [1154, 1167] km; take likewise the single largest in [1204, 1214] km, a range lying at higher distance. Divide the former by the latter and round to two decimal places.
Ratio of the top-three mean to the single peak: 1.12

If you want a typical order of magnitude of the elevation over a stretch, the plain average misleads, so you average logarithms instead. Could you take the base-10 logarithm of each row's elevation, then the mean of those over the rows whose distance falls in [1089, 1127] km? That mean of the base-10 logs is 0.27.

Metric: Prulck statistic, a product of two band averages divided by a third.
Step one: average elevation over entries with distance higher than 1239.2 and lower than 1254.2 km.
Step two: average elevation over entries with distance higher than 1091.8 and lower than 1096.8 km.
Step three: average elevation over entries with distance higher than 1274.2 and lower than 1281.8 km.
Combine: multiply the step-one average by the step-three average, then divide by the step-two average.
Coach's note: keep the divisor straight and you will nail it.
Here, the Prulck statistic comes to 1.56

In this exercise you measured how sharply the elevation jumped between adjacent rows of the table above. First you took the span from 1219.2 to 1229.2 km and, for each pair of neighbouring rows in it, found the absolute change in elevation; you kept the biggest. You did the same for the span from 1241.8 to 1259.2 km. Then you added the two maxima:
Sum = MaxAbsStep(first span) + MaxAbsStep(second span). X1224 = 0.16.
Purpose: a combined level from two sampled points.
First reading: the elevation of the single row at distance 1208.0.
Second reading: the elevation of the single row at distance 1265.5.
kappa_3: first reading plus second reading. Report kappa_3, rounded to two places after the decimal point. 3.14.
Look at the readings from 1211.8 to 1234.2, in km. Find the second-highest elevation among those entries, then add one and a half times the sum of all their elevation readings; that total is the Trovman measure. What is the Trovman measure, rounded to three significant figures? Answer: 24.0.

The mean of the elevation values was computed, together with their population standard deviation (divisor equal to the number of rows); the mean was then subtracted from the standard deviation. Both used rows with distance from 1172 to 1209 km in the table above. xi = -1.24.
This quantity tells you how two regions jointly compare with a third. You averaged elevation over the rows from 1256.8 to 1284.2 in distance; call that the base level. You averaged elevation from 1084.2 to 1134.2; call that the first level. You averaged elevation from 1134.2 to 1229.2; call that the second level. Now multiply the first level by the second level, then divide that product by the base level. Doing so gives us 1.82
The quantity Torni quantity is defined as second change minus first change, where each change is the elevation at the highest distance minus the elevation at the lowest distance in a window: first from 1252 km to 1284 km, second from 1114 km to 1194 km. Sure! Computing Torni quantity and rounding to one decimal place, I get -0.3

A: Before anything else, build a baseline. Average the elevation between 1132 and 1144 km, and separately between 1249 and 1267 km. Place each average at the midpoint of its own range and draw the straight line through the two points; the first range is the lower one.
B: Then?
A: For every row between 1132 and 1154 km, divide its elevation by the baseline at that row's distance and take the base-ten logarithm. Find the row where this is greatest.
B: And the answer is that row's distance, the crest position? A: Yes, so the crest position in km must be 1153.0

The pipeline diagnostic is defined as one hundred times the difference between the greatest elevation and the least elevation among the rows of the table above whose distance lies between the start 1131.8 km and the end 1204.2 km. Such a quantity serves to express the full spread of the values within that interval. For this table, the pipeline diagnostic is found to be 115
